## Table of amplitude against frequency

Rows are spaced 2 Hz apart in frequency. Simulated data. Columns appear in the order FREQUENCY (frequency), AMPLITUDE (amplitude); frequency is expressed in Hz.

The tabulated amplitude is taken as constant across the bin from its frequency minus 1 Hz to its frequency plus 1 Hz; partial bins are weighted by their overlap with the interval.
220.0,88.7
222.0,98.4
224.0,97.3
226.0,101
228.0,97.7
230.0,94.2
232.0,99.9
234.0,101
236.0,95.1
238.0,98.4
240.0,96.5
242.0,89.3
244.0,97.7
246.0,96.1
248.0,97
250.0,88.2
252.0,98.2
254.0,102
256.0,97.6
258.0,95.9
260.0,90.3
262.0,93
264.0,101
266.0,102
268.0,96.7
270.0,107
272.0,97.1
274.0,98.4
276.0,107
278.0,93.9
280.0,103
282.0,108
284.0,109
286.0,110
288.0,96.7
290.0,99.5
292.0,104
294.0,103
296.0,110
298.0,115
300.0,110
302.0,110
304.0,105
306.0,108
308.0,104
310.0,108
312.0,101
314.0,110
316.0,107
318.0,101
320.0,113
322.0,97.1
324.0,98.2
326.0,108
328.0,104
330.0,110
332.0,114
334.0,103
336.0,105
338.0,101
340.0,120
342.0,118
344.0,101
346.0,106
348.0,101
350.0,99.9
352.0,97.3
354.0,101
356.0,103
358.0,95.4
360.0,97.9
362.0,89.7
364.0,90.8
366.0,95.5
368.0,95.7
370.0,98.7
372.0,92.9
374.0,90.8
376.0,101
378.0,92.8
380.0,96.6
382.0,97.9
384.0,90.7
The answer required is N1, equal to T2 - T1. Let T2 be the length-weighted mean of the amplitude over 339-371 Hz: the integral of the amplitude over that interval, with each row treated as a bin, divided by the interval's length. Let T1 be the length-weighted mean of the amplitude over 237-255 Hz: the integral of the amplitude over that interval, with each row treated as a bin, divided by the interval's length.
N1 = 4.7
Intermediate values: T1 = 96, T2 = 101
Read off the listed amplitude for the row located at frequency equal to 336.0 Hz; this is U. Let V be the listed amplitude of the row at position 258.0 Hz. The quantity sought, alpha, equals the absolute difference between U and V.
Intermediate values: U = 105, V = 95.9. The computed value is 9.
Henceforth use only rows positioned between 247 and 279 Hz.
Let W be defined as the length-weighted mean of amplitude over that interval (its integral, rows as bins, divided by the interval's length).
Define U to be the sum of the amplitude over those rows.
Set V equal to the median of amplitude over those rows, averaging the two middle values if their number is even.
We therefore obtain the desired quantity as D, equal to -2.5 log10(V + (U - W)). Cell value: -7.99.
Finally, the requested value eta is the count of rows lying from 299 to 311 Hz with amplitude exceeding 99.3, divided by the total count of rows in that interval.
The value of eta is 1.0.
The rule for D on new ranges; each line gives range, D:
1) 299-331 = -8.07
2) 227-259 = -7.97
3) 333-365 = -8.03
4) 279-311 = -8.08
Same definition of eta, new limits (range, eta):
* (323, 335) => 0.8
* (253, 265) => 0.3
